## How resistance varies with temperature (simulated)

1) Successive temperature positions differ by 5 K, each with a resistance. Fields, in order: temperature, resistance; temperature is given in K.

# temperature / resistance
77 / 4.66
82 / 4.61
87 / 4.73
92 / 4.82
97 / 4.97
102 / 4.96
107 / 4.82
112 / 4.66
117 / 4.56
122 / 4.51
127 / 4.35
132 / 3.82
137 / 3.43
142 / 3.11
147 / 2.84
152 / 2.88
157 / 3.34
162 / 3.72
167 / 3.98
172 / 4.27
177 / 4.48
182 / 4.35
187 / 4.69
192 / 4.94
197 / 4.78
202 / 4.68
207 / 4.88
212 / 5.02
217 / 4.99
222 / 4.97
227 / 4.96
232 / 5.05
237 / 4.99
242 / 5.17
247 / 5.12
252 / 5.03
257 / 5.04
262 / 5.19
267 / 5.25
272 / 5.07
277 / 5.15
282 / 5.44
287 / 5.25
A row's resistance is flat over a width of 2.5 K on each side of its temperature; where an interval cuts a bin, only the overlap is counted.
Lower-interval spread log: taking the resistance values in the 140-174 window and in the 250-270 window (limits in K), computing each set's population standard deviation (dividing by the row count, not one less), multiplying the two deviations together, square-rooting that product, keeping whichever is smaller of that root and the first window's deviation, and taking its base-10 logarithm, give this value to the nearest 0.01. -0.66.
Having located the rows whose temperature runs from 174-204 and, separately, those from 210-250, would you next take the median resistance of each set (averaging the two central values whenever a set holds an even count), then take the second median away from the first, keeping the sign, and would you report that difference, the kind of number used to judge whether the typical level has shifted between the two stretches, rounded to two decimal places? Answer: -0.32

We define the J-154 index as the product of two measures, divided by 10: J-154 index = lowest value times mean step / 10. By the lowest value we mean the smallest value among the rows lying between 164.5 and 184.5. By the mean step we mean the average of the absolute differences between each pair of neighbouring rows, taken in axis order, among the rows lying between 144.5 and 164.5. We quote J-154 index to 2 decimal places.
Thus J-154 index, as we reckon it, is 0.12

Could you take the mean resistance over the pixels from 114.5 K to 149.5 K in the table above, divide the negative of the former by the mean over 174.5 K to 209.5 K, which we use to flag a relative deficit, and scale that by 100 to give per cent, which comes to -81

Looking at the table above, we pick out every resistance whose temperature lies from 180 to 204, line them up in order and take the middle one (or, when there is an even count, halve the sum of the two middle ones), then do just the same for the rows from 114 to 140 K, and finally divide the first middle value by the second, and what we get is 1.08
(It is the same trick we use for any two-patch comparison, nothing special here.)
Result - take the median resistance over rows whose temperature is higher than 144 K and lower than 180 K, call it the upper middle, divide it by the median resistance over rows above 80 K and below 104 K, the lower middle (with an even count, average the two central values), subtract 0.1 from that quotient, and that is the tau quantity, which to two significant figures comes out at 0.67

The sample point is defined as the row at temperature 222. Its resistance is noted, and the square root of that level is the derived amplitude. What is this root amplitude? 2.23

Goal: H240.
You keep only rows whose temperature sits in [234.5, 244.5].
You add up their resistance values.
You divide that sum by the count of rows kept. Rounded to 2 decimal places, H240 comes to 5.08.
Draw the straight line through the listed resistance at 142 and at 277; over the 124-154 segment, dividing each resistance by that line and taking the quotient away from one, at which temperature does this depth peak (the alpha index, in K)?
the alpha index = 152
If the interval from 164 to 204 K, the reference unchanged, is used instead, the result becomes 167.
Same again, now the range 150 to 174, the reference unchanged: 152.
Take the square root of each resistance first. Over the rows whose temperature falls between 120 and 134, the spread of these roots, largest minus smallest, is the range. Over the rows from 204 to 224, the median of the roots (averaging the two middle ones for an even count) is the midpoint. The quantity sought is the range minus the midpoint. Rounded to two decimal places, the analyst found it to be -2.06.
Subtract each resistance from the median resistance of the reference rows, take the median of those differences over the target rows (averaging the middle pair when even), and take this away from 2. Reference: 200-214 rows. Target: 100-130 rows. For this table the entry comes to 1.7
